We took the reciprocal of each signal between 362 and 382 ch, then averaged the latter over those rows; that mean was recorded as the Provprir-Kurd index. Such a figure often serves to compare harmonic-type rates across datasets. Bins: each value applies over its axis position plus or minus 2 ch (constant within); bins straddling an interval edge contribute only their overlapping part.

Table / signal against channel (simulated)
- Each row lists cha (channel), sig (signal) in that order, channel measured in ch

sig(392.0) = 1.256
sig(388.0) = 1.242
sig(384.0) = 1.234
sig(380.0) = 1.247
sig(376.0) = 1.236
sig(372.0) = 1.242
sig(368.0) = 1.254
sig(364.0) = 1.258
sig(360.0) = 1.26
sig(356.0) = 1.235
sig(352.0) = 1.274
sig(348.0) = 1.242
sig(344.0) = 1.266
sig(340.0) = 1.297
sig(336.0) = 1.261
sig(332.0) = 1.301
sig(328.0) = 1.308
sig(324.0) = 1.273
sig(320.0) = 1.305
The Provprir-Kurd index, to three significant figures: 0.802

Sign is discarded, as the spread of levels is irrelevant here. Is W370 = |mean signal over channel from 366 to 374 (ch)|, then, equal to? 1.25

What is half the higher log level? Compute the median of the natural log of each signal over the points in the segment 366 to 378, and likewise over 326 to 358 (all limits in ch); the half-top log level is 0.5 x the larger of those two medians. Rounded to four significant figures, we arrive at 0.1195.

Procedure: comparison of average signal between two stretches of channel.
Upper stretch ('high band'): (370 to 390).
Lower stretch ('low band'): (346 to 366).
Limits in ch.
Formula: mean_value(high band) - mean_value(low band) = -0.014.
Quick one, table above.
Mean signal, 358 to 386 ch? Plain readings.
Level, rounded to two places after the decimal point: 1.25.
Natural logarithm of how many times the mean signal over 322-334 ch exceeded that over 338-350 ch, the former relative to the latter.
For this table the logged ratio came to 0.020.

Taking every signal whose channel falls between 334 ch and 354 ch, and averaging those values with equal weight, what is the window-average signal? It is 1.27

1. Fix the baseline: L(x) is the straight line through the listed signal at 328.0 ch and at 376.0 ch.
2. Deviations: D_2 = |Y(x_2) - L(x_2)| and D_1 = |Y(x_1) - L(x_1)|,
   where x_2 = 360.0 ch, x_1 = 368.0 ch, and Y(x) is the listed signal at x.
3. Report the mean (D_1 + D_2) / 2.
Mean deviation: 0.003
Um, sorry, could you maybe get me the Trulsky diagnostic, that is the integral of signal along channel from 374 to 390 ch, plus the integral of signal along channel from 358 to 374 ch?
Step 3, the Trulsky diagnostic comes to 40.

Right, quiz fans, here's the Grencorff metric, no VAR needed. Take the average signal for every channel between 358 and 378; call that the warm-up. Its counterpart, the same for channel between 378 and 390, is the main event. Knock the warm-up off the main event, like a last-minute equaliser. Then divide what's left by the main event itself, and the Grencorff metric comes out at -0.01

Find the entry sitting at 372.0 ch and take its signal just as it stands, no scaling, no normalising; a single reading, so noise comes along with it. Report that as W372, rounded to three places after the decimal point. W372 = 1.242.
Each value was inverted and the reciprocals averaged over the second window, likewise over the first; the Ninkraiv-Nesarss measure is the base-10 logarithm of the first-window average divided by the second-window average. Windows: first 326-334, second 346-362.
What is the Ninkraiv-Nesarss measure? -0.018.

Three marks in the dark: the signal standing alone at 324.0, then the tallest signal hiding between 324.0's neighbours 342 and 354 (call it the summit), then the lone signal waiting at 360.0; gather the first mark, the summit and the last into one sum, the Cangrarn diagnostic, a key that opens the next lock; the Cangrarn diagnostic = 3.81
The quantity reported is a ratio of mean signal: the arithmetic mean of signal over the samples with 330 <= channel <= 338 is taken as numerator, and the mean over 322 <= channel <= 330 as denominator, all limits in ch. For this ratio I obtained 0.993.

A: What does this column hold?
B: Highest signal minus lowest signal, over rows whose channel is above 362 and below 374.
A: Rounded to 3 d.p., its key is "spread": 0.016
